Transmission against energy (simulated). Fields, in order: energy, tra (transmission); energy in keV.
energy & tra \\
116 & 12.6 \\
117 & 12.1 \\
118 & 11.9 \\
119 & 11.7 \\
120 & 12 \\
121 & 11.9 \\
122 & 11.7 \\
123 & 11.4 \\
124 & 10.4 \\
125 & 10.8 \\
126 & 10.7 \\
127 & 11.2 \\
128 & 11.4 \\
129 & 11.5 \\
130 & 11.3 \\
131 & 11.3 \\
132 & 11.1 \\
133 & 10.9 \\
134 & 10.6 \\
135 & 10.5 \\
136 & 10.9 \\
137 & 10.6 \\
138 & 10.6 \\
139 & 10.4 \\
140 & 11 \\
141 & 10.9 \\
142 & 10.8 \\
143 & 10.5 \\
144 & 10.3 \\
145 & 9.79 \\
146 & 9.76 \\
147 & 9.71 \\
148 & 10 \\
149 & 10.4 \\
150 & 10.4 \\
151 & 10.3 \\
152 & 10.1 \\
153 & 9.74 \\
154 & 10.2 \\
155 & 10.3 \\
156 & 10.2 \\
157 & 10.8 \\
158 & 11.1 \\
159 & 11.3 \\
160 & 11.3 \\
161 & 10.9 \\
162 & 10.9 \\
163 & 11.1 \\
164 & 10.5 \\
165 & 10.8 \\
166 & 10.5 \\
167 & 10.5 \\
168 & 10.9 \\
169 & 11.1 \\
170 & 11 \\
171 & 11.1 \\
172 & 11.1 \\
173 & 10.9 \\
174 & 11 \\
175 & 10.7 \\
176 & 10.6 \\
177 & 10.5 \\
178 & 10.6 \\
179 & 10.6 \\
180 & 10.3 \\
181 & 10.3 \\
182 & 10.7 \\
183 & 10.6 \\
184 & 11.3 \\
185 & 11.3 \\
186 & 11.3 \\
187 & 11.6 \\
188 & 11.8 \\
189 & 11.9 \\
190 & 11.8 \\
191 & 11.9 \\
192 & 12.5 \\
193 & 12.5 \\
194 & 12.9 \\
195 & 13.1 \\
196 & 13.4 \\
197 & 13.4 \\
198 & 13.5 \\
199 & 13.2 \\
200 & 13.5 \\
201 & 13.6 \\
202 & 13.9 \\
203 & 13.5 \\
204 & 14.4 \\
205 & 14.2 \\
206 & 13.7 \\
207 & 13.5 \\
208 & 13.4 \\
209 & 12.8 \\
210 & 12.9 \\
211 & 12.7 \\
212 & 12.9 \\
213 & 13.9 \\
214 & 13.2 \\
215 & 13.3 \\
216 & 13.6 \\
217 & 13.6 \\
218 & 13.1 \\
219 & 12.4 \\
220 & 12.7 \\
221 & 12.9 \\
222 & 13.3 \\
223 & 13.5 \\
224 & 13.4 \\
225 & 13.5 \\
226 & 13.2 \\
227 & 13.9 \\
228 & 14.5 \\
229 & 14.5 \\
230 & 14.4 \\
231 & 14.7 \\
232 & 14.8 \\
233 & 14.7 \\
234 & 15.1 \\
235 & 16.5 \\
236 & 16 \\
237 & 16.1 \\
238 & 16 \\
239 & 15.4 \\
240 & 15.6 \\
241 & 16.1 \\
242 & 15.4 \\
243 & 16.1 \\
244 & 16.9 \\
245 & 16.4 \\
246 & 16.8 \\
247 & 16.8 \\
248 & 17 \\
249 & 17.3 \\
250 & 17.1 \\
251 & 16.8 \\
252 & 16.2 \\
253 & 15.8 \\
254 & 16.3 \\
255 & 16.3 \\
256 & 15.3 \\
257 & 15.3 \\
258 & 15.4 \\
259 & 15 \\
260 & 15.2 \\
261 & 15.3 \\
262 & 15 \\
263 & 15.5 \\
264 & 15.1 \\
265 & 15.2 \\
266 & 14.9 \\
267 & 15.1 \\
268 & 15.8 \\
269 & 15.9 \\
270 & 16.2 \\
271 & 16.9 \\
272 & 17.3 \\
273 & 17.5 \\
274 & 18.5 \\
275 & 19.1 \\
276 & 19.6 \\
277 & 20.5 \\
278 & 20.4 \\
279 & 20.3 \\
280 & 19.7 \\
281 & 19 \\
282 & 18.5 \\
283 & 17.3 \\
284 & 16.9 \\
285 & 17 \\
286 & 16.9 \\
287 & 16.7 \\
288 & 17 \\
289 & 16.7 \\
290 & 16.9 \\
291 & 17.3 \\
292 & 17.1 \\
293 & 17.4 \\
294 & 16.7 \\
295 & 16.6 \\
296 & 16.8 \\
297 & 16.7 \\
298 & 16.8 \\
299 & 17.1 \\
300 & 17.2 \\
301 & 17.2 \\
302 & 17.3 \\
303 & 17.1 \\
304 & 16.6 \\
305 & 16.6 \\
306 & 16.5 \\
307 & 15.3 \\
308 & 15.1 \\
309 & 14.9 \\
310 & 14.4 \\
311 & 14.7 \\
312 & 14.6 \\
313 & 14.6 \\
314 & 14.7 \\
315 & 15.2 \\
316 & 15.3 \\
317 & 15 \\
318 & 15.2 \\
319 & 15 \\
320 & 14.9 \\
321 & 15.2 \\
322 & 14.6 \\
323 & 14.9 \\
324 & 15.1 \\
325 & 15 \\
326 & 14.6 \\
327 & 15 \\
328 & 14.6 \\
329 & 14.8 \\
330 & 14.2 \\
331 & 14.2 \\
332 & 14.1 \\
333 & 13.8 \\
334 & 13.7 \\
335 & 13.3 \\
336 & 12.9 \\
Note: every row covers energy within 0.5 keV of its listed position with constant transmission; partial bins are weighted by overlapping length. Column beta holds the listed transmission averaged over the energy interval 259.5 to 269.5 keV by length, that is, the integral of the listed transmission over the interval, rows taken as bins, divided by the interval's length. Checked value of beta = 15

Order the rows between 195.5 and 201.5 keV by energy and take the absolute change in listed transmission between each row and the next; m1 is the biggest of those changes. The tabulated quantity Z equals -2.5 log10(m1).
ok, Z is 1.3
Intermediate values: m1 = 0.30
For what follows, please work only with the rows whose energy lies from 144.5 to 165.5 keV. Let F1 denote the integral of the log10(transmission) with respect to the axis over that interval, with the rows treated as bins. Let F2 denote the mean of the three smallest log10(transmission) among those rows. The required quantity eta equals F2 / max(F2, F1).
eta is 0.0462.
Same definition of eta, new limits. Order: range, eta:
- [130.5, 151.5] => 0.0461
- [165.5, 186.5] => 0.0468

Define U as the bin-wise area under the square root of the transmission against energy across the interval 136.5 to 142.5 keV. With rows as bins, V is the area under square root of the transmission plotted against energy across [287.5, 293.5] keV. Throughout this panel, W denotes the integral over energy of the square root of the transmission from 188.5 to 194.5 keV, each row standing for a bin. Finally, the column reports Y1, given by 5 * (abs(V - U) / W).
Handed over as 1.2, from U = 19.6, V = 24.8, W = 21.0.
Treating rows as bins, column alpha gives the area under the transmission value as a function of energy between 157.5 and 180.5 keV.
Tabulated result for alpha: 249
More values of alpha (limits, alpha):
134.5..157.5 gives 238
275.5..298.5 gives 409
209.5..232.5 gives 311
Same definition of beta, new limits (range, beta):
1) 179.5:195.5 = 12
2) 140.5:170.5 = 11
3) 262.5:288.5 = 17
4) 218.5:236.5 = 14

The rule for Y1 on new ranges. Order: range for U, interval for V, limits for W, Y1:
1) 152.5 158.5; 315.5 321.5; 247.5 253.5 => 0.8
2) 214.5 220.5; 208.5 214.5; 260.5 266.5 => 0.0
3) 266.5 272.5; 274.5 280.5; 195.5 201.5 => 0.6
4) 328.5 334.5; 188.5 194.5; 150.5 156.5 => 0.4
